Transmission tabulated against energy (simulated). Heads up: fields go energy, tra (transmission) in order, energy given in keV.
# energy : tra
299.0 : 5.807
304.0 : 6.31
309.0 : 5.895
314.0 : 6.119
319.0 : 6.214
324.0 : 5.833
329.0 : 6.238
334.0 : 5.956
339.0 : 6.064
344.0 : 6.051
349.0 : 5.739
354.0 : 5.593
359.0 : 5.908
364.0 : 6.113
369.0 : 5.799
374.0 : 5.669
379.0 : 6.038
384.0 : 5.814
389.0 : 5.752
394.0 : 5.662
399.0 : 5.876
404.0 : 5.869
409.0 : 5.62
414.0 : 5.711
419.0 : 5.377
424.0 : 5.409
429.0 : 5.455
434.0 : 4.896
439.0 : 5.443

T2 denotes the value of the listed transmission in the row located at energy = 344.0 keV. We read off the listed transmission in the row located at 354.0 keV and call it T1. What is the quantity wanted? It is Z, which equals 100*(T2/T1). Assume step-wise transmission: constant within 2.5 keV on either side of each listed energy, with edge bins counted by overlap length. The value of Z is 108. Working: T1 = 5.593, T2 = 6.051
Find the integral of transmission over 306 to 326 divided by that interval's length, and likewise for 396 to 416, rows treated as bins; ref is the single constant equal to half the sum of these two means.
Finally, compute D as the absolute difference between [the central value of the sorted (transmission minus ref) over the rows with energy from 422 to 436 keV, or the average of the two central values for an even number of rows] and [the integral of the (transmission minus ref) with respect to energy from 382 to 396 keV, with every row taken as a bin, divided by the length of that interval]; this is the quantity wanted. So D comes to 0.33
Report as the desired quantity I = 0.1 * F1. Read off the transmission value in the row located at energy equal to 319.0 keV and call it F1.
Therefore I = 0.621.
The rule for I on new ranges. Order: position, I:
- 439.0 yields 0.544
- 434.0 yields 0.490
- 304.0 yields 0.631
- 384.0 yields 0.581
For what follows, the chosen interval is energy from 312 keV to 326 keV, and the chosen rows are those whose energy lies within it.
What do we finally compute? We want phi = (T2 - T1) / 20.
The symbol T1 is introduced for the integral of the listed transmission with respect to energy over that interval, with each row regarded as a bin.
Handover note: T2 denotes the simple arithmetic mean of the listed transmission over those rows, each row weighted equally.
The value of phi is -3.9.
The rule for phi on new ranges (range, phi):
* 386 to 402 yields -4.3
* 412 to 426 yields -3.6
